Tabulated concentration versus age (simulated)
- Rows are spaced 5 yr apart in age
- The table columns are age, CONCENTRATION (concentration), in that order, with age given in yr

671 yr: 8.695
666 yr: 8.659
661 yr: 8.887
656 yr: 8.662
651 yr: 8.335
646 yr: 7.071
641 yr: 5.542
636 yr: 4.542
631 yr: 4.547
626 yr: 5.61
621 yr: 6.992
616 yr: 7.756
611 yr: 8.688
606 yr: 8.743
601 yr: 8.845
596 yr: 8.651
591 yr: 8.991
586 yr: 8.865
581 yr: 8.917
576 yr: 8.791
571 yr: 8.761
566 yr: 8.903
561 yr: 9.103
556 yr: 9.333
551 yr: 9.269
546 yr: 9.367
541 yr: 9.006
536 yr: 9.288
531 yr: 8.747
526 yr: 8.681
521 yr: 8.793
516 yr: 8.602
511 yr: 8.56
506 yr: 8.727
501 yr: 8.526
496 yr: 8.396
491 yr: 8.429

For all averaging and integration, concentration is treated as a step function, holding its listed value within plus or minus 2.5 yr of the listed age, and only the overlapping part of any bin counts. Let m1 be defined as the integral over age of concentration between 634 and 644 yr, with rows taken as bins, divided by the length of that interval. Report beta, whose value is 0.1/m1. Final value 0.0193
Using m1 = 5.2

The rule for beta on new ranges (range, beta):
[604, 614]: 0.0115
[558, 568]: 0.0111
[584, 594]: 0.0112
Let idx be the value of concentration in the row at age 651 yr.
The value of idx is 8.335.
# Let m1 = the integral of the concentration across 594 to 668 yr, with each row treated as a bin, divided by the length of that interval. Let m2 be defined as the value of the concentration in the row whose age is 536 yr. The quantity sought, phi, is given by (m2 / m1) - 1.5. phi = -0.25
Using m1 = 7.4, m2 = 9.288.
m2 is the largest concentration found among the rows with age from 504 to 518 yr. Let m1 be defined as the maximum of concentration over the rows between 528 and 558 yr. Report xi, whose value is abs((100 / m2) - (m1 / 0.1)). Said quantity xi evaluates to 82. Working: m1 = 9.367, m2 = 8.727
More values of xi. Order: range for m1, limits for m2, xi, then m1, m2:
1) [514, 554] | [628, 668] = 82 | 9.367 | 8.887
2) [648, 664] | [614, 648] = 76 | 8.887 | 7.756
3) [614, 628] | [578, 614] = 66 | 7.756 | 8.991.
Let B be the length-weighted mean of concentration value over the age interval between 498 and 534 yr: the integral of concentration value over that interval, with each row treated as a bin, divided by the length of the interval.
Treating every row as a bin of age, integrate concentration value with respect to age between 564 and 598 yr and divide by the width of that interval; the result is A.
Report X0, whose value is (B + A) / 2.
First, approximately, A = 8.84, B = 8.67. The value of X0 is 8.8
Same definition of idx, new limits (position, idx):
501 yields 8.526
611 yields 8.688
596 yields 8.651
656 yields 8.662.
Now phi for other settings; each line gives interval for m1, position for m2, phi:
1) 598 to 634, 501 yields -0.33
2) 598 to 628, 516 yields -0.40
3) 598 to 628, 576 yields -0.38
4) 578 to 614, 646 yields -0.70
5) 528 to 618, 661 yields -0.50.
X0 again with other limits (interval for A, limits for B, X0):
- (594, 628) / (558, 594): 8.4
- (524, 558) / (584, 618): 8.9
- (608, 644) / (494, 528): 7.5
